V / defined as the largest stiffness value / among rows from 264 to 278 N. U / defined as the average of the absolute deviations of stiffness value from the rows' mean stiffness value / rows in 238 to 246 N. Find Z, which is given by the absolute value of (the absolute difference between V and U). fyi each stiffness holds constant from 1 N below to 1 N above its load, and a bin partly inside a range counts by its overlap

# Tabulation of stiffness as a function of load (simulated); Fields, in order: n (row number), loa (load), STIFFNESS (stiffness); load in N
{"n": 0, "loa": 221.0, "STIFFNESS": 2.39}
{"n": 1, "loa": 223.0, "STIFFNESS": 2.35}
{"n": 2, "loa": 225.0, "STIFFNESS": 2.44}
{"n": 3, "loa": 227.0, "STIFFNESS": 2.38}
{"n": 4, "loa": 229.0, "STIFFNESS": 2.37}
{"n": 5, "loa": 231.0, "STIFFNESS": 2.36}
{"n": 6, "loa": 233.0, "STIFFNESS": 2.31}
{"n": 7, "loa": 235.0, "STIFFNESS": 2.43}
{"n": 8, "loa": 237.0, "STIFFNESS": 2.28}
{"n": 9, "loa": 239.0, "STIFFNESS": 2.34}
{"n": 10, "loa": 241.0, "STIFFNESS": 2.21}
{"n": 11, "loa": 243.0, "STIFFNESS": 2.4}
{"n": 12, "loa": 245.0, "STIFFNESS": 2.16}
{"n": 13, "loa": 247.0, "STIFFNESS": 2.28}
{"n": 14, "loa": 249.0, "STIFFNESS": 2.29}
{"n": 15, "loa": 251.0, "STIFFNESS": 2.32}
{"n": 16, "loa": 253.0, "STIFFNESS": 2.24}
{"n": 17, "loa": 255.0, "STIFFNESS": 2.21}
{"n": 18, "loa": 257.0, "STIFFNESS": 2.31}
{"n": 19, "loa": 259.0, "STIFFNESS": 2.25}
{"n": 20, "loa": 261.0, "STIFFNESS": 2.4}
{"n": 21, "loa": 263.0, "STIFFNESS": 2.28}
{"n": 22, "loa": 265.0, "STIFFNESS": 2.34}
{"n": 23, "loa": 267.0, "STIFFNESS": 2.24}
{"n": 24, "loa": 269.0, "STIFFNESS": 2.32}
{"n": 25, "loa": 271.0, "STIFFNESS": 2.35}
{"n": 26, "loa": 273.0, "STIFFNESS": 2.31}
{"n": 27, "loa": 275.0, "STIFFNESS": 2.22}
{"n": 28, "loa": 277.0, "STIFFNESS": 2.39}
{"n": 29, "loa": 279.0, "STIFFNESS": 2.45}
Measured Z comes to 2.30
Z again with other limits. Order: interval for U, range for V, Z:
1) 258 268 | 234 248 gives 2.38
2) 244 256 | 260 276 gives 2.35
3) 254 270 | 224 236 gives 2.39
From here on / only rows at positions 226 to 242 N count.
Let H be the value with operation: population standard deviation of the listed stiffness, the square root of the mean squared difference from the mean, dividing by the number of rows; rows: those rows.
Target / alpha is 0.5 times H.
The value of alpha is 0.032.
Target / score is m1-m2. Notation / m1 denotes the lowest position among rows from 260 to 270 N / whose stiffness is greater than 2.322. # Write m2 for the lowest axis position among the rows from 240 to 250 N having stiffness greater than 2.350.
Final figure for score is 18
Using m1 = 261.0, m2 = 243.0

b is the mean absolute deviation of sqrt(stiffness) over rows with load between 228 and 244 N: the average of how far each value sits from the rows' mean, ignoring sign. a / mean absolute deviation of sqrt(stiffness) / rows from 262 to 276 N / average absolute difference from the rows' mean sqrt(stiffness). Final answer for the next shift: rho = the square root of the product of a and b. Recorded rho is 0.0153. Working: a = 0.0135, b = 0.0174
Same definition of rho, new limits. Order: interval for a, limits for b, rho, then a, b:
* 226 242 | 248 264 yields 0.0154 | 0.0168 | 0.0140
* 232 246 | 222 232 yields 0.0139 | 0.0248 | 0.0078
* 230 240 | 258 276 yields 0.0145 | 0.0133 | 0.0157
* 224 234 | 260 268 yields 0.0133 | 0.0099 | 0.0181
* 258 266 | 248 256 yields 0.0151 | 0.0172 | 0.0133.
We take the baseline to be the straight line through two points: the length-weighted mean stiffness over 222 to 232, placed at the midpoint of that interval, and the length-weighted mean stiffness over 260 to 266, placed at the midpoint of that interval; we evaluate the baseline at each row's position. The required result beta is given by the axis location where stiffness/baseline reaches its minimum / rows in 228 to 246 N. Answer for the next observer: 245.0 N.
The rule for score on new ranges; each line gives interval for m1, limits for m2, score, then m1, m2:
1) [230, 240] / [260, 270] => -30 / 231.0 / 261.0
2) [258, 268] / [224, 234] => 36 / 261.0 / 225.0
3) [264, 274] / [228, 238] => 36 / 265.0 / 229.0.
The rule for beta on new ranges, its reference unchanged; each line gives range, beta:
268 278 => 275.0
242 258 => 245.0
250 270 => 255.0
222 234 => 233.0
